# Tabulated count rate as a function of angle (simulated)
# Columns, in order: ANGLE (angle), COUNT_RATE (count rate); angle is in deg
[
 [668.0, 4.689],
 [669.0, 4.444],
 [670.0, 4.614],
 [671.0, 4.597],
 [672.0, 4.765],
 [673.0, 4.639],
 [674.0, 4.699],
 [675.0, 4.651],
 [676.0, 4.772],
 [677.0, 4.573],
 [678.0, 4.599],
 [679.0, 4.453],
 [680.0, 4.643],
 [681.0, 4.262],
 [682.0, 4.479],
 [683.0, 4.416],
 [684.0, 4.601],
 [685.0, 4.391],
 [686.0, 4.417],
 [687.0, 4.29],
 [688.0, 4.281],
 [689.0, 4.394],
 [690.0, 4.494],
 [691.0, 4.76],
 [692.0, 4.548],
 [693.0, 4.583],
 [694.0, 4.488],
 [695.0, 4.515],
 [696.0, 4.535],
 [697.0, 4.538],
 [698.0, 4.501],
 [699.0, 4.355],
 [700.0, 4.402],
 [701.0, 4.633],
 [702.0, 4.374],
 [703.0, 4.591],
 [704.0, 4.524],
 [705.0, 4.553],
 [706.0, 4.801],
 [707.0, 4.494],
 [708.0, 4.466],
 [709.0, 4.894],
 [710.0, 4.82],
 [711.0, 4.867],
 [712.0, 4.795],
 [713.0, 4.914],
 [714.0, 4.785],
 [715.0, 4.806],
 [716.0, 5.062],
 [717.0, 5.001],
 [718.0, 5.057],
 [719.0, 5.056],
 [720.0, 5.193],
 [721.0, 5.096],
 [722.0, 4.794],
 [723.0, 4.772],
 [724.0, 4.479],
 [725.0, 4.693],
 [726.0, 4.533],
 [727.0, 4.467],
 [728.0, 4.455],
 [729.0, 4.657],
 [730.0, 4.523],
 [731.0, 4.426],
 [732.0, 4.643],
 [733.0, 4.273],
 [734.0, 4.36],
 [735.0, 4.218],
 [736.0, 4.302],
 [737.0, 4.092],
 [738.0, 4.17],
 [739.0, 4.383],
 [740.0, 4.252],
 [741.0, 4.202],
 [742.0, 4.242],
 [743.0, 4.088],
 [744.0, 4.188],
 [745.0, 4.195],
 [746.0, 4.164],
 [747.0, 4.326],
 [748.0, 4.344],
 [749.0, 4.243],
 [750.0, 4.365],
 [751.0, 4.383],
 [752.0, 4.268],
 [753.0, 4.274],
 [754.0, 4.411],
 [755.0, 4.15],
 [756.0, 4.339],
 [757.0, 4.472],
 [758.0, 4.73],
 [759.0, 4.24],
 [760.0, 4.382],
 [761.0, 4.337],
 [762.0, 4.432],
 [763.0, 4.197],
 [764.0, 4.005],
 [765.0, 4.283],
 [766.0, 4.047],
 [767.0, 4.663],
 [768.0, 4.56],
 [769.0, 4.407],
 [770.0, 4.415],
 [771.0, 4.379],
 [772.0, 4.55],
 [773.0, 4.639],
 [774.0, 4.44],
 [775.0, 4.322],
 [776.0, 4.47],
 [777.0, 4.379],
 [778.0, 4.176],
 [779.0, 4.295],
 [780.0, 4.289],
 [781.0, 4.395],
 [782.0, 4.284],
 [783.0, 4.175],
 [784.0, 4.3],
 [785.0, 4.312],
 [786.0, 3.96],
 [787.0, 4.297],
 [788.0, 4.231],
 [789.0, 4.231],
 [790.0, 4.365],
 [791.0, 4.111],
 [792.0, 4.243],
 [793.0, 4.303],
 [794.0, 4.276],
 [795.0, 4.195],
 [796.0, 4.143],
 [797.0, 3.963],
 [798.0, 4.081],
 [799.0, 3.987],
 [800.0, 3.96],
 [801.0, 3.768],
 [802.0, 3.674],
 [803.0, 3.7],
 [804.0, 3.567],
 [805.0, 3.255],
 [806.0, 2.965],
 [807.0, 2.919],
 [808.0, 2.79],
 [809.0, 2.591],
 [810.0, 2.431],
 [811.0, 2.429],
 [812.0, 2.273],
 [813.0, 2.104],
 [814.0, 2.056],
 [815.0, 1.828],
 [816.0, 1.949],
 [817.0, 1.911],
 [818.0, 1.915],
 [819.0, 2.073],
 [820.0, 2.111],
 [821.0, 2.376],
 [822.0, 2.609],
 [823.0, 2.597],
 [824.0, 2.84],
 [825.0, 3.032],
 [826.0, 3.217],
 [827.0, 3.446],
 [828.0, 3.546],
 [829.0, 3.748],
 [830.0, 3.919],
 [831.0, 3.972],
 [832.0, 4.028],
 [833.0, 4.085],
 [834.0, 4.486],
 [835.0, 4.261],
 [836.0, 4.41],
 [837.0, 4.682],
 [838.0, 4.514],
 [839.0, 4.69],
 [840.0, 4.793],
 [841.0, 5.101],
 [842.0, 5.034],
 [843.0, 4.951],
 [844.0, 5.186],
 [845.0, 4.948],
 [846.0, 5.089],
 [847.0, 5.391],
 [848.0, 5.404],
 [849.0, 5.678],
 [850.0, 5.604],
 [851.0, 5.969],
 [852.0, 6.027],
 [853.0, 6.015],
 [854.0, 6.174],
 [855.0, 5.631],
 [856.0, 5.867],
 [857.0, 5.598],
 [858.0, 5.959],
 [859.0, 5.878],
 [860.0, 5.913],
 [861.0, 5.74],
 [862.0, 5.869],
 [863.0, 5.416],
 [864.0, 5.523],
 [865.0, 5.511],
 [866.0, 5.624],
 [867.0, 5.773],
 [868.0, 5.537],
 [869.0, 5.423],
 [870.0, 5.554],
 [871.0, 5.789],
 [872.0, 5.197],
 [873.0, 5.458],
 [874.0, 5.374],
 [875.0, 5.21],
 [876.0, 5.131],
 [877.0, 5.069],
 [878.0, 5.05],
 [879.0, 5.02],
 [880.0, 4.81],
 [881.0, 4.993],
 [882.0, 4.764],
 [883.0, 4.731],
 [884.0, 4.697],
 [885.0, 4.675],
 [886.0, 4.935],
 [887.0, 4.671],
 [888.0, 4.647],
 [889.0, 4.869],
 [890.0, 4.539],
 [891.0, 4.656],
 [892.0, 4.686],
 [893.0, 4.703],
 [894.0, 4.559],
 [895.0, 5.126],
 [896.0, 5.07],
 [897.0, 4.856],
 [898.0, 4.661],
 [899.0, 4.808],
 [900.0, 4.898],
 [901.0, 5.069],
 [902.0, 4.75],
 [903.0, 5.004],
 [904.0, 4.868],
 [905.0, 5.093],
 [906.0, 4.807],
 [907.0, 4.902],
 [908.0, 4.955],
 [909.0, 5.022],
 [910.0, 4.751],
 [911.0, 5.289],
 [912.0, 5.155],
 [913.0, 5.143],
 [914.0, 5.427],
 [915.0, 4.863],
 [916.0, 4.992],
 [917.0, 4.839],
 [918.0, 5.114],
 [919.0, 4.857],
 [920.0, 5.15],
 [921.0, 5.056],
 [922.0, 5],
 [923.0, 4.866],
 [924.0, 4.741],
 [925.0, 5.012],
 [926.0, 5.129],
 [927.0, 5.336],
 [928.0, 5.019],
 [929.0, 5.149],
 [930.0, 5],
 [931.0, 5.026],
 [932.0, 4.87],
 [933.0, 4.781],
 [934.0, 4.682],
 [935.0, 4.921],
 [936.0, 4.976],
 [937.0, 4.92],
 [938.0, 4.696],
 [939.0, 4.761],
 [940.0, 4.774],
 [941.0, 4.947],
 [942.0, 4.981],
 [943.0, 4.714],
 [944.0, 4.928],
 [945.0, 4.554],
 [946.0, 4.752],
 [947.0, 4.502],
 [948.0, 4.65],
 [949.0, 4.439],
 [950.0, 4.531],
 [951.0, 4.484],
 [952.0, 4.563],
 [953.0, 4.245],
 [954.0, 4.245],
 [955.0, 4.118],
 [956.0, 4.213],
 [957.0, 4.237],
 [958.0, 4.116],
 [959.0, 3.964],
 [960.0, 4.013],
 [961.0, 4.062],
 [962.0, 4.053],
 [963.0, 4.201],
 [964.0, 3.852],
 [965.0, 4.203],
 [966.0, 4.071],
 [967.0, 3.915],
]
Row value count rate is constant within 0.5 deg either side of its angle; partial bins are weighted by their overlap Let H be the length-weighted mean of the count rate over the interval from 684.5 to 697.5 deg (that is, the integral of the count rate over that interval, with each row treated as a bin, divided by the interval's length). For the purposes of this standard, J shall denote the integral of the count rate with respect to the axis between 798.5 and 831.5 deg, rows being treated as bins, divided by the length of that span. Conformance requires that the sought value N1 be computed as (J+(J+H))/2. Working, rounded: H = 4.48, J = 2.90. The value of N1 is 5.14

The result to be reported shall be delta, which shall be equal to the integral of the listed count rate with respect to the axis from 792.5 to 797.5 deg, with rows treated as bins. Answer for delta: 21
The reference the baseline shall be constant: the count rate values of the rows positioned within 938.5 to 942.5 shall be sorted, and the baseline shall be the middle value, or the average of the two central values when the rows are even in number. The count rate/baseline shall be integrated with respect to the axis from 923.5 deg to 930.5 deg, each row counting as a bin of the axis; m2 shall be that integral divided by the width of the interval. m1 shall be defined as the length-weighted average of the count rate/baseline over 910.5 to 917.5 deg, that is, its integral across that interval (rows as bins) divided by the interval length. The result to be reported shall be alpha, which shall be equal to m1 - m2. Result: 0.01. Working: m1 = 1.05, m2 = 1.04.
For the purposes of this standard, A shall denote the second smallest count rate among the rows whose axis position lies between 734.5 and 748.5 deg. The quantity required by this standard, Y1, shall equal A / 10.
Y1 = 0.41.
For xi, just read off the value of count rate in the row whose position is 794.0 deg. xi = 4.276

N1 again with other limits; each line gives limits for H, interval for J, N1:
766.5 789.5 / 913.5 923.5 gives 7.19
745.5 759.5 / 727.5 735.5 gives 6.61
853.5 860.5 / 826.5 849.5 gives 7.51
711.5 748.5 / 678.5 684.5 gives 6.75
